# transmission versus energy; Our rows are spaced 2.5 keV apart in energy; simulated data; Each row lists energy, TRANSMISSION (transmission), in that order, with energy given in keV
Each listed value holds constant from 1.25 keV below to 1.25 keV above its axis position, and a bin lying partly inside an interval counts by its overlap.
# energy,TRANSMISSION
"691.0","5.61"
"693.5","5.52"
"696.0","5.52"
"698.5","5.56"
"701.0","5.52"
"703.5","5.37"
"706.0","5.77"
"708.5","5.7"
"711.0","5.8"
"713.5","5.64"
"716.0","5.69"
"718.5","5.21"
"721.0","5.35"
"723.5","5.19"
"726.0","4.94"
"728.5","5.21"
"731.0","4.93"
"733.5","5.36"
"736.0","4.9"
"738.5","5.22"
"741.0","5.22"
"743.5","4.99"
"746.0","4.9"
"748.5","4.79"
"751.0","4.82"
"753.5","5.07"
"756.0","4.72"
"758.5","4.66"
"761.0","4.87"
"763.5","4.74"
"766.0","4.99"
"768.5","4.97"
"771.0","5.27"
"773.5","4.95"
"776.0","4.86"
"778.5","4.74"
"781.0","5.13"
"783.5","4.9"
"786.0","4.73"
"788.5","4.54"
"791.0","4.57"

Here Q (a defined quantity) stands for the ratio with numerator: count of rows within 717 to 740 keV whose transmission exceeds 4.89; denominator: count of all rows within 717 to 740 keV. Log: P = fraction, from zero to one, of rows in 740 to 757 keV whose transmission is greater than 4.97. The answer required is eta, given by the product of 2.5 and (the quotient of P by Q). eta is 1.1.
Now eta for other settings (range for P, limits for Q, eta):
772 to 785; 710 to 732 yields 0.5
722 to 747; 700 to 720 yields 1.5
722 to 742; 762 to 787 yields 2.6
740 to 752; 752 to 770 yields 2.3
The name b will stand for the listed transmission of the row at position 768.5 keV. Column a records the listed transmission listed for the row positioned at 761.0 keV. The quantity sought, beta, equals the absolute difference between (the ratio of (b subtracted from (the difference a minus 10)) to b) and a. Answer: 6.90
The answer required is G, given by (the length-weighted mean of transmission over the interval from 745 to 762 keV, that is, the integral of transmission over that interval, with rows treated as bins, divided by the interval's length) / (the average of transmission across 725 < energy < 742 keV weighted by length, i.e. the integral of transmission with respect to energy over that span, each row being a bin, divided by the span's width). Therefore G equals 0.95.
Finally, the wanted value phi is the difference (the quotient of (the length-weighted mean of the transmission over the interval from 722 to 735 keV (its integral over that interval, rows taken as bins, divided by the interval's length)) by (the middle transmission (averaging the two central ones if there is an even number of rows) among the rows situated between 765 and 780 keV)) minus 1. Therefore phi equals 0.03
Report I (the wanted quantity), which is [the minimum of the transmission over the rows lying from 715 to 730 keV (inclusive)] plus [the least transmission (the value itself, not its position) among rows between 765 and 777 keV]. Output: 9.80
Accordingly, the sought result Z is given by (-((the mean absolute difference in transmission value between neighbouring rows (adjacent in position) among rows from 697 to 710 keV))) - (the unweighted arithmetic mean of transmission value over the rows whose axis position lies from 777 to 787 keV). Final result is -5.0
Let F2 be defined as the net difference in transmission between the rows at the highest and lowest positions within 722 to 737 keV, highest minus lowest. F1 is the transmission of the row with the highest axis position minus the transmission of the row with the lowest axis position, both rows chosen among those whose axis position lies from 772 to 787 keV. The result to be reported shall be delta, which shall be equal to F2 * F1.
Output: 0.06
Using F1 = -0.220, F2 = -0.29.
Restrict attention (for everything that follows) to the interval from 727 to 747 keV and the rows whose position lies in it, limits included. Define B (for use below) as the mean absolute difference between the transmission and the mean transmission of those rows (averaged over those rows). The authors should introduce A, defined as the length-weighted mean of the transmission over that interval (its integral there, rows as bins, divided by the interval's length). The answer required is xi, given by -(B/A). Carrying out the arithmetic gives -0.032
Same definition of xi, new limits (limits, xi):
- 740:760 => -0.030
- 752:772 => -0.033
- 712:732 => -0.041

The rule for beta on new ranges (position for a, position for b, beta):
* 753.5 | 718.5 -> 7.02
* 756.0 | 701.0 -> 6.68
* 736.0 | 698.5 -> 6.82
